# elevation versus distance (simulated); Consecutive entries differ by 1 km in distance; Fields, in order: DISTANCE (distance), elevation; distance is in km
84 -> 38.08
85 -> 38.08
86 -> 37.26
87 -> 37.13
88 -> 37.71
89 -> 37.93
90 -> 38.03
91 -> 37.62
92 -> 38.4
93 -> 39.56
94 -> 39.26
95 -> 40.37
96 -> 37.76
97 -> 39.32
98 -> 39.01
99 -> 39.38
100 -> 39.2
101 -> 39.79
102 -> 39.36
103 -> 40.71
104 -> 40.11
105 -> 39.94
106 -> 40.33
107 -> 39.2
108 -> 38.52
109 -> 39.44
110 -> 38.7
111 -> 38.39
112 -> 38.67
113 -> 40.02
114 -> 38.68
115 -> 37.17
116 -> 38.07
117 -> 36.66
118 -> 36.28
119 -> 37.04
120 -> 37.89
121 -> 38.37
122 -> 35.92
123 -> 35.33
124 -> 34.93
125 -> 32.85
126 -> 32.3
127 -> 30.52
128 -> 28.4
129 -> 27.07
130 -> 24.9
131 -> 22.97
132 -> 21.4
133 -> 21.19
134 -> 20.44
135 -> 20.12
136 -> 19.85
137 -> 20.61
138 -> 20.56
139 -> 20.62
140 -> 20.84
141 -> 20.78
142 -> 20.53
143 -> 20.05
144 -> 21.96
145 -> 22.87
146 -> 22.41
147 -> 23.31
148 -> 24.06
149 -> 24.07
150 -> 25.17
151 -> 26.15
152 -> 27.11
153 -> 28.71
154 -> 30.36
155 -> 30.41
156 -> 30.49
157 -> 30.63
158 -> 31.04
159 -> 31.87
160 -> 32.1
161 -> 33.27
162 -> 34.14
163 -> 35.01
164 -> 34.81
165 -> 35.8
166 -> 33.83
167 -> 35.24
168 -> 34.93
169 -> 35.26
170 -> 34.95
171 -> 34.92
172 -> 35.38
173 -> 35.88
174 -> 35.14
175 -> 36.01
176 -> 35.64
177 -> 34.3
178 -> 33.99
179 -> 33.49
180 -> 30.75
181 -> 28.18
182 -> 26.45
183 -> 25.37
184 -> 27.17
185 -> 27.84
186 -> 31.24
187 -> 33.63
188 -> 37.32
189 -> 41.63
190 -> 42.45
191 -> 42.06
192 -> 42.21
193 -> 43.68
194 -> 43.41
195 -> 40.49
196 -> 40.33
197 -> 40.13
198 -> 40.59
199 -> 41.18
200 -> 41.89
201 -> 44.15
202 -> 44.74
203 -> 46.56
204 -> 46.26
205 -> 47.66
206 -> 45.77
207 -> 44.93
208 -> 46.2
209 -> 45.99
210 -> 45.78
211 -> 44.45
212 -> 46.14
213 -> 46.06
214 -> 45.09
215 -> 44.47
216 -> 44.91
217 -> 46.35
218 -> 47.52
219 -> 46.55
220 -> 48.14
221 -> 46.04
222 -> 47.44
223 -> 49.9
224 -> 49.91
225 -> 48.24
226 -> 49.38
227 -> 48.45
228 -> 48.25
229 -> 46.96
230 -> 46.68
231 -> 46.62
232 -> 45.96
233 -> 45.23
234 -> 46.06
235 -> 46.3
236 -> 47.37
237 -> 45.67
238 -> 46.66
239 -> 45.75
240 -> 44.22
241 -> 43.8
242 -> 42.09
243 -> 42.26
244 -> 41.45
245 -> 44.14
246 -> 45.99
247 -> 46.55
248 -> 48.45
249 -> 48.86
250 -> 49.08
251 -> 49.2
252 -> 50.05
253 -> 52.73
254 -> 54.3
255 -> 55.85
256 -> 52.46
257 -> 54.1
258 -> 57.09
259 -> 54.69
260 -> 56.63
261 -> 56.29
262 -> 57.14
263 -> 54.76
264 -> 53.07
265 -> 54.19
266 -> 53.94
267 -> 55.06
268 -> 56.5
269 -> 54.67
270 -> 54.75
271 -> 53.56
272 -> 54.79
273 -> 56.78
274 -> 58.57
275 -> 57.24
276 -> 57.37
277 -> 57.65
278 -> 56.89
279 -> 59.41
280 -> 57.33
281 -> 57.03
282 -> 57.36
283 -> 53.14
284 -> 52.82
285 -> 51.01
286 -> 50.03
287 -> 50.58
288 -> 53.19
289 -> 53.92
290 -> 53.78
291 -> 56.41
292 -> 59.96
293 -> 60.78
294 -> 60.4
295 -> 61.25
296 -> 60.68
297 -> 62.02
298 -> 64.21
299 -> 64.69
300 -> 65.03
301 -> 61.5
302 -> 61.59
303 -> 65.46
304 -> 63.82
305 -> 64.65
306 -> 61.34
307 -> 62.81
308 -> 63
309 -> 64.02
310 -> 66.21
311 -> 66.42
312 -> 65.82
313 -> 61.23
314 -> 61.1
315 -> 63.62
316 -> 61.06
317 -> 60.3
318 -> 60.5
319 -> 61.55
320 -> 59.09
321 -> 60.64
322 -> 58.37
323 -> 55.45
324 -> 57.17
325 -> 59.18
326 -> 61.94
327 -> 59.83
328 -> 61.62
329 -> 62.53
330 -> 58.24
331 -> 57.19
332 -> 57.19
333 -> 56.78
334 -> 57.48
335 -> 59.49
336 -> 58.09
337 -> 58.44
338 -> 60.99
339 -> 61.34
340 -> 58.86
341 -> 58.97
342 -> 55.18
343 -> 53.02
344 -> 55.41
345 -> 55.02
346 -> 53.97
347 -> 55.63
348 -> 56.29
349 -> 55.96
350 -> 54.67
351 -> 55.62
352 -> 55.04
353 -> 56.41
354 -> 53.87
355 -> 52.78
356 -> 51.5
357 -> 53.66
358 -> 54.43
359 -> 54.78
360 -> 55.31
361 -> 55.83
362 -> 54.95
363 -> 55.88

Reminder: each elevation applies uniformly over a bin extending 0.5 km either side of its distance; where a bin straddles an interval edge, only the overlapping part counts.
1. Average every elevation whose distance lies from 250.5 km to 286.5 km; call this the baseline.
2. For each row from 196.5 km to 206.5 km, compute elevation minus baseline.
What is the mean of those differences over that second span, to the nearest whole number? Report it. -11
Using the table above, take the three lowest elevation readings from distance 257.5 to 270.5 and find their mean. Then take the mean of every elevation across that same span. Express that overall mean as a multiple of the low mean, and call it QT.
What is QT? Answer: 1.03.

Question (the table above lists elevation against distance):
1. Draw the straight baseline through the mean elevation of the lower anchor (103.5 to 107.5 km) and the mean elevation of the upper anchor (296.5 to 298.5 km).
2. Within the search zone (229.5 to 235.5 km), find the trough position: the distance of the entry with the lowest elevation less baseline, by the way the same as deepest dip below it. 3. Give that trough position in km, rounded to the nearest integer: 233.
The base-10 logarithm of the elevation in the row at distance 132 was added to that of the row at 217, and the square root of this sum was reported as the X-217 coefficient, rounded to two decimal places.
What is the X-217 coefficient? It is 1.73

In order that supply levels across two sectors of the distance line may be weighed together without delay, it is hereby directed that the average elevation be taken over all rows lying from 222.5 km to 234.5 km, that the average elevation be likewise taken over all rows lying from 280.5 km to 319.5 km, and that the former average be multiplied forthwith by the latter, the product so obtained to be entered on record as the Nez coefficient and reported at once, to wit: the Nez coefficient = 2863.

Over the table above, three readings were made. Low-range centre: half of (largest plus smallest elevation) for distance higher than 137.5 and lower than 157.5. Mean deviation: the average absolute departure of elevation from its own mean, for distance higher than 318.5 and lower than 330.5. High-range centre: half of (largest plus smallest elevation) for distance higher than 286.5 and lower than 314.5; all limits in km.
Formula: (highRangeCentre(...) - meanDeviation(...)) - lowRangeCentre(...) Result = 31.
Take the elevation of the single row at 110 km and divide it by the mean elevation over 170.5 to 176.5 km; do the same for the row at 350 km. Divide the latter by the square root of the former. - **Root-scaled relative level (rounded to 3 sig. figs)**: 1.48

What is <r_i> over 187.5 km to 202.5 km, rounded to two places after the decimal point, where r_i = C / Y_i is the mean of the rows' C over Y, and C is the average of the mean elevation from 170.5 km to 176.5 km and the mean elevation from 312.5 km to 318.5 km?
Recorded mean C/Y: 1.16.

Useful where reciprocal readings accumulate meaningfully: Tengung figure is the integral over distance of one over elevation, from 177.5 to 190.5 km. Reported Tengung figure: 0.41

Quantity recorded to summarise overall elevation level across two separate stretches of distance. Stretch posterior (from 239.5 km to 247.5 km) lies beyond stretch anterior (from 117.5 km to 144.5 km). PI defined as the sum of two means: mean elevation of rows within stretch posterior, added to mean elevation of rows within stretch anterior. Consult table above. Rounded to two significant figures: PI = 71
